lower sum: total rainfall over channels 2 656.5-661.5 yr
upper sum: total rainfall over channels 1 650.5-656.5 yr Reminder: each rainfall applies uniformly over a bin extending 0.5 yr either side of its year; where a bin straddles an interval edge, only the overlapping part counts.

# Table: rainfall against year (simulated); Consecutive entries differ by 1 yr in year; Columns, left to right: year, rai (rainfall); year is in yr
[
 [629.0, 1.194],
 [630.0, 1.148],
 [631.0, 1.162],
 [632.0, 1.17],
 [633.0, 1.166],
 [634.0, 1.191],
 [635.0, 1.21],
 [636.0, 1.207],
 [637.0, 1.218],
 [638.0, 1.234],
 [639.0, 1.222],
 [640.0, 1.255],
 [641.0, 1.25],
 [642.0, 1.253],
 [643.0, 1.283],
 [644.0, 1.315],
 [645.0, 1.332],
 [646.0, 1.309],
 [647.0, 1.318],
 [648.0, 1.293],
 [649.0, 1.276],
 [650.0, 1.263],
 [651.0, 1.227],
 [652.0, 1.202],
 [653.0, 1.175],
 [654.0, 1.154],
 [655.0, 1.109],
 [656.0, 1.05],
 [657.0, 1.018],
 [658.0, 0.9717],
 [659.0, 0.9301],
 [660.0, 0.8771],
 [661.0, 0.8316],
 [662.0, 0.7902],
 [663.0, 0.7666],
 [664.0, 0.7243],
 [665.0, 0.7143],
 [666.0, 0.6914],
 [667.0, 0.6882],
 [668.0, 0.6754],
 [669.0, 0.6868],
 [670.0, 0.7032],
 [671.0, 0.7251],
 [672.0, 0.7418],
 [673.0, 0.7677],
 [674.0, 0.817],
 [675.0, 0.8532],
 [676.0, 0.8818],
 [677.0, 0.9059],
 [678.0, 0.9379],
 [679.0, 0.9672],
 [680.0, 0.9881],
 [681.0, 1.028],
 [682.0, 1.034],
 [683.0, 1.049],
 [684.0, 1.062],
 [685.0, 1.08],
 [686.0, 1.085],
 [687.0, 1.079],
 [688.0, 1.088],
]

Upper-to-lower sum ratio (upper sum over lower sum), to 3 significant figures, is 1.49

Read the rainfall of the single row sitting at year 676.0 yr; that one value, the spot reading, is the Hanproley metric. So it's 0.8818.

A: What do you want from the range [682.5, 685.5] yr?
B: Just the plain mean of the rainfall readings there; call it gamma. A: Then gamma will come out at 1.1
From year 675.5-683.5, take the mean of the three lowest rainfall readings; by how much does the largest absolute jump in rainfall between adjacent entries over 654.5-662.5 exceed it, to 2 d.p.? -0.85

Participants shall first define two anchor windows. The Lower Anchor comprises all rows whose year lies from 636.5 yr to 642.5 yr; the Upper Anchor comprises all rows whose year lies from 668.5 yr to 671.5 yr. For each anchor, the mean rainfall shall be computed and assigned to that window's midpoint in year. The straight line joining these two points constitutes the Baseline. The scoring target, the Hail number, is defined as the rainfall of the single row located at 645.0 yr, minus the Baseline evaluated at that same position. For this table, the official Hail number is 0.19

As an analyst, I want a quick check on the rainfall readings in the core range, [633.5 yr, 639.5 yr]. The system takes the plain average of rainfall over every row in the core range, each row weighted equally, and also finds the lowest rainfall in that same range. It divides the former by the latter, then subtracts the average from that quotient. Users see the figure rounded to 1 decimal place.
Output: -0.2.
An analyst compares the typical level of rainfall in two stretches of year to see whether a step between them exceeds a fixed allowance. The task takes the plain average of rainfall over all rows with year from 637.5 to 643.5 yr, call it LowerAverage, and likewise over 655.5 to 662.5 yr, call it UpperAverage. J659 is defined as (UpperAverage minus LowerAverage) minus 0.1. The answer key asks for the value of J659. -0.4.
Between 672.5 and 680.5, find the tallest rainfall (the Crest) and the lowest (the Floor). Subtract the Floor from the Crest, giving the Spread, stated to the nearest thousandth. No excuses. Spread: 0.220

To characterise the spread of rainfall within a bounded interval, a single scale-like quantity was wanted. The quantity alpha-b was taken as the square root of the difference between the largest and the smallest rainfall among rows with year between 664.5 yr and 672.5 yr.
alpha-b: 0.26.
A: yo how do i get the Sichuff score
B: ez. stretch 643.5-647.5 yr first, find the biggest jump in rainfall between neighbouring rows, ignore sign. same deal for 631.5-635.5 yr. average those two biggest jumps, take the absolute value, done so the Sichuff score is 0.024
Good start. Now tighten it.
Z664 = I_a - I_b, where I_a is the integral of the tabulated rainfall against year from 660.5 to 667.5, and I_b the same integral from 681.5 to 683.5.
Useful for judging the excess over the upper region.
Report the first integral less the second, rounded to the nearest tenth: 3.1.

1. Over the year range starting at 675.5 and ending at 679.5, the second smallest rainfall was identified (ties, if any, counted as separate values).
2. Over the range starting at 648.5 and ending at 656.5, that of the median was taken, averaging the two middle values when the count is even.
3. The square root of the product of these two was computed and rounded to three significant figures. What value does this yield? 1.04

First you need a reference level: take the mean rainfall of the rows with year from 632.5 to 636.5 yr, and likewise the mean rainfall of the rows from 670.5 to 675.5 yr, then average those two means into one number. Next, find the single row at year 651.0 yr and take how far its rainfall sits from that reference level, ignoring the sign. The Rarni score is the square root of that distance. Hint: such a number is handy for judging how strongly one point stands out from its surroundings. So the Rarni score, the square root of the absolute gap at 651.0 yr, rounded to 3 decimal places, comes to 0.490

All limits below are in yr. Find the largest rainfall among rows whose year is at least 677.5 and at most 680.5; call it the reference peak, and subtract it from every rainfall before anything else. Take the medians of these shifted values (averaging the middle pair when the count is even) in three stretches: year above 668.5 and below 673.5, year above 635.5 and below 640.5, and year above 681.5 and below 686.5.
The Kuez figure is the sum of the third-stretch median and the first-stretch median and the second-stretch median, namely 0.0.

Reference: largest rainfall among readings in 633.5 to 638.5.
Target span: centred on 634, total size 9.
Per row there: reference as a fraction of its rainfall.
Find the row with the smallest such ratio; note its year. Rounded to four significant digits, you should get 638.0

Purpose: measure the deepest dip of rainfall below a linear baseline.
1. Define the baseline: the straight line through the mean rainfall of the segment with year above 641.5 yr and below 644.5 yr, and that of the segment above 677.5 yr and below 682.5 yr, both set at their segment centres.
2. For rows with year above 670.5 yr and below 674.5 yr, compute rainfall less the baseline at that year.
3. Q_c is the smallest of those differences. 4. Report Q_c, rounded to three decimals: -0.337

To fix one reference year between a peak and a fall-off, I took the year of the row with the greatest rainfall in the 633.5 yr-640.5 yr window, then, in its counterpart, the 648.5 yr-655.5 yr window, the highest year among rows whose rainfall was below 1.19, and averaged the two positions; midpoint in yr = 647.5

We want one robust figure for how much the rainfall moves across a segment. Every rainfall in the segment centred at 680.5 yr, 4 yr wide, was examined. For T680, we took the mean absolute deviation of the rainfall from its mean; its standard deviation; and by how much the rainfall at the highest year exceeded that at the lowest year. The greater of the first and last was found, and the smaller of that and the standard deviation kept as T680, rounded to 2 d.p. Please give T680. 0.03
